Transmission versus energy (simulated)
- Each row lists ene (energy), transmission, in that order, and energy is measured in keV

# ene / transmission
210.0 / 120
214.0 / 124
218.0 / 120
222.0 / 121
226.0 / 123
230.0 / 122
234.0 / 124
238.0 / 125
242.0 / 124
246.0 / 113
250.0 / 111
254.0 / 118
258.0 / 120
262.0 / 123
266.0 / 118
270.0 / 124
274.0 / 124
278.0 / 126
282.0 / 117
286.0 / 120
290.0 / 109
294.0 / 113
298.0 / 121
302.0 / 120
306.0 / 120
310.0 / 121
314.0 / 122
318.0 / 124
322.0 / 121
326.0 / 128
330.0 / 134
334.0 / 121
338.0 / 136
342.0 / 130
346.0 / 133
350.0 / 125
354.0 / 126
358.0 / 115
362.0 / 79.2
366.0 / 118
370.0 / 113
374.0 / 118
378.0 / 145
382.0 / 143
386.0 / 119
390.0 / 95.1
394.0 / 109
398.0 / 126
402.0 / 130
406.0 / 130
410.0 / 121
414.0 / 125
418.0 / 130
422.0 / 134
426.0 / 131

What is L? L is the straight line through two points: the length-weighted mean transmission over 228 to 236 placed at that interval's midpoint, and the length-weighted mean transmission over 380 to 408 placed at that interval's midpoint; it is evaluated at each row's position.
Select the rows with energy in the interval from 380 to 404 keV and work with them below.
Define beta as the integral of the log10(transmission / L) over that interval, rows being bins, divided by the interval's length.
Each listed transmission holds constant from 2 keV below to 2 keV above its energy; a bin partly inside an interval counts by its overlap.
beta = -0.009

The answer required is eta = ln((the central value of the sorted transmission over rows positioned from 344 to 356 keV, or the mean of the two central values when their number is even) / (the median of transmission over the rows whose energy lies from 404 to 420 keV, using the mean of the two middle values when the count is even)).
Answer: -0.01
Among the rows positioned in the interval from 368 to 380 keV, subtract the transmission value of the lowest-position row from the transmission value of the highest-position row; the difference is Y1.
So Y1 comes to 32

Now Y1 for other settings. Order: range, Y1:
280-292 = -8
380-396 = -34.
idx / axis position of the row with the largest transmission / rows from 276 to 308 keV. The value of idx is 278.0 keV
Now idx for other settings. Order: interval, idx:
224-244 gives 238.0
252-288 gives 278.0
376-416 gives 378.0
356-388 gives 378.0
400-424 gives 422.0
